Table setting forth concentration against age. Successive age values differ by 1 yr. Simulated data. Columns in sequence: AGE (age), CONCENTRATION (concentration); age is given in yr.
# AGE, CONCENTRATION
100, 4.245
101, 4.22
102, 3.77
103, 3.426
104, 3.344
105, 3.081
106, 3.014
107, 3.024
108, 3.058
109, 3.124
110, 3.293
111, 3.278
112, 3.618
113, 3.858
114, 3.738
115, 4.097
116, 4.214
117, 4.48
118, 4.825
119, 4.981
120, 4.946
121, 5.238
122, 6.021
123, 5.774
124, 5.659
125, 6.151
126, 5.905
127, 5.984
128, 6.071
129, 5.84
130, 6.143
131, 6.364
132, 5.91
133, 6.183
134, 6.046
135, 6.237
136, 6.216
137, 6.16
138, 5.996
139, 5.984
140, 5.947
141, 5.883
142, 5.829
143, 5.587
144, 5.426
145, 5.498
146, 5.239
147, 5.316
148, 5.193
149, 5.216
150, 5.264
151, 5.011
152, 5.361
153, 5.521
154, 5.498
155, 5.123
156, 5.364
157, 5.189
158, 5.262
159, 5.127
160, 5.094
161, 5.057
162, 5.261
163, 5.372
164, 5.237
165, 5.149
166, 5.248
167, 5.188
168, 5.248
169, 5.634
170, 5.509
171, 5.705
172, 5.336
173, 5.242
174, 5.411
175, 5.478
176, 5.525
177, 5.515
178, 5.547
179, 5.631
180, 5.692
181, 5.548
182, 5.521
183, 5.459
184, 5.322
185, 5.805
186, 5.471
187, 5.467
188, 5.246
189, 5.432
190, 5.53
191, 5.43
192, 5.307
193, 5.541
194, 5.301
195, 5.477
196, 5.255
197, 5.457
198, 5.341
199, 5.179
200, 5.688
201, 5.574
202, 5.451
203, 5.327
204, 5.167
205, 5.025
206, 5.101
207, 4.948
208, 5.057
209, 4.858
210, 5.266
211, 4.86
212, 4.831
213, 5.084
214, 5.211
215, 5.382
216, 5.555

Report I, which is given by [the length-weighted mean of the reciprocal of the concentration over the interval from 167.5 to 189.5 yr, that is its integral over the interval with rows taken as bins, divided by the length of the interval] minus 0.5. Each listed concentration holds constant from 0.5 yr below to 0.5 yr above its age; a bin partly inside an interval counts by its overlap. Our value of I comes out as -0.318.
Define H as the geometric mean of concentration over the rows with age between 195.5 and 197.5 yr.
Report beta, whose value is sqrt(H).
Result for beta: 2.31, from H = 5.4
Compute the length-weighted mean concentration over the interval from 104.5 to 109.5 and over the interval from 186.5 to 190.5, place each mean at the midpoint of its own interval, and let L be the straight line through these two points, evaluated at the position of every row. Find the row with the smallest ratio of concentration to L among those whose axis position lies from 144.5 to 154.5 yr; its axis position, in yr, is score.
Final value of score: 151 yr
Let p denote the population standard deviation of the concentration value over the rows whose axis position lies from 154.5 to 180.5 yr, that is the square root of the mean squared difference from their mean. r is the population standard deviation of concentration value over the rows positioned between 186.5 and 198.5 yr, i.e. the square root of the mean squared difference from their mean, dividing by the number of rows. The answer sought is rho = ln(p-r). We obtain -2.4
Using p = 0.19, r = 0.10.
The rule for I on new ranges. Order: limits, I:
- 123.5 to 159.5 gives -0.323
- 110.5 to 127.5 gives -0.287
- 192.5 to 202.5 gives -0.316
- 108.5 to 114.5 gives -0.211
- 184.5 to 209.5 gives -0.312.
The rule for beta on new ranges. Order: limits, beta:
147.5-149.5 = 2.28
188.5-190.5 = 2.34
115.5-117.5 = 2.08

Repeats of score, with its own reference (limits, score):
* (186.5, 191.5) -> 188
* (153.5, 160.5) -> 160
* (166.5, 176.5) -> 173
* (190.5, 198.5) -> 196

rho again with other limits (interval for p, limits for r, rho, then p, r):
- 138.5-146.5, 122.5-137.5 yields -2.7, 0.26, 0.19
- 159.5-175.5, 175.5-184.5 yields -2.5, 0.18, 0.10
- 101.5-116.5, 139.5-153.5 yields -2.2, 0.38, 0.27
